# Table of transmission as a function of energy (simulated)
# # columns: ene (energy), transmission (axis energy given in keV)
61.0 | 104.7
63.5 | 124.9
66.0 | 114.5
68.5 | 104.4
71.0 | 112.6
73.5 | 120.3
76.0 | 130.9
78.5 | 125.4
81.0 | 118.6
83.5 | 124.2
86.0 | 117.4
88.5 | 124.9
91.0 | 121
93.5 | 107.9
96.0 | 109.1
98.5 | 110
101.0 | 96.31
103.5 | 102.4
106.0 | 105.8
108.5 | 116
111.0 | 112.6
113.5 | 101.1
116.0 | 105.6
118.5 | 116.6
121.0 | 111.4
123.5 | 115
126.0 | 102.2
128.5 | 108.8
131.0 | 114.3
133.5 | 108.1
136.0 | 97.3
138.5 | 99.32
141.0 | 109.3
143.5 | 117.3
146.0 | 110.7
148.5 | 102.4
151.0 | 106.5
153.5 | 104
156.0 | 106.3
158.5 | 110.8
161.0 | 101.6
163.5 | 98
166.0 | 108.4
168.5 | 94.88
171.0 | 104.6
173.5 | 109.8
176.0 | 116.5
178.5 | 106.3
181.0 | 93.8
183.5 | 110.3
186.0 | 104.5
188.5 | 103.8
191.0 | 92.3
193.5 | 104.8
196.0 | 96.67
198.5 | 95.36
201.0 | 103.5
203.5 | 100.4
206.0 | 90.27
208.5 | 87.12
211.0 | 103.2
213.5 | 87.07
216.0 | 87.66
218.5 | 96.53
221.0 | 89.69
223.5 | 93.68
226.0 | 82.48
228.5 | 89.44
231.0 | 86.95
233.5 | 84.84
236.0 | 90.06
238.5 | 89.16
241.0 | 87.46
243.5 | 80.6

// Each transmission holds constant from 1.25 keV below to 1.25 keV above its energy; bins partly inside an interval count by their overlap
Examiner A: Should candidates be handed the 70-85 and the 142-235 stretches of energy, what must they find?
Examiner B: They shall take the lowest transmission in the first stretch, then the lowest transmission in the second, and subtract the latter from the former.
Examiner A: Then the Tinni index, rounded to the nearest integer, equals 30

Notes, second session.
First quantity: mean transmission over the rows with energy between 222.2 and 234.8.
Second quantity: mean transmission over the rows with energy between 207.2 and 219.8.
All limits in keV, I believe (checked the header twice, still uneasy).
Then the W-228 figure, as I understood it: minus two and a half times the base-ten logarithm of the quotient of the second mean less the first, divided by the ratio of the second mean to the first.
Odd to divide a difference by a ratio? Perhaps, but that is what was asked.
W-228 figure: -1.65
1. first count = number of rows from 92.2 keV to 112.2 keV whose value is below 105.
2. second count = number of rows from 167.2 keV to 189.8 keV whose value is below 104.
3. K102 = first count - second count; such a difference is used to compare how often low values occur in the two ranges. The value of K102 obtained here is -1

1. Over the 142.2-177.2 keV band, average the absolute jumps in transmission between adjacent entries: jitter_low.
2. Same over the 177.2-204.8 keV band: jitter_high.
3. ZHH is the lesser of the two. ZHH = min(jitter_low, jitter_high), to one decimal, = 6.7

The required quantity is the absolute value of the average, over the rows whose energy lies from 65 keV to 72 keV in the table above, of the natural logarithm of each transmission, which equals 4.70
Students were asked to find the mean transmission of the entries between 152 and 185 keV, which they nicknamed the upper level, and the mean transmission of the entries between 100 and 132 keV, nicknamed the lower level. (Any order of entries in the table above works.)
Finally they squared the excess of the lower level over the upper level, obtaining 11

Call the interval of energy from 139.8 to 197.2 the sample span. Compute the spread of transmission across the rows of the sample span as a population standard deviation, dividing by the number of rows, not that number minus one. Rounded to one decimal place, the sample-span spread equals 6.5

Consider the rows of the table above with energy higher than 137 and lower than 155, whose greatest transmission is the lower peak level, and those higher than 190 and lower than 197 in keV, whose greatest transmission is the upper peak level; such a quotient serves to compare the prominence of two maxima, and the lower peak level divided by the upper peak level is 1.12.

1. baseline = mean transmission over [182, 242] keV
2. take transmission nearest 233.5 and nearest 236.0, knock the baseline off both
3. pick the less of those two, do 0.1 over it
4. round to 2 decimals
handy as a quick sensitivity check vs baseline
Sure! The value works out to -0.01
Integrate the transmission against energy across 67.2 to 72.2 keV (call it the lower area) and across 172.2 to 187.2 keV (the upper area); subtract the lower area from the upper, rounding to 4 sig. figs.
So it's 1060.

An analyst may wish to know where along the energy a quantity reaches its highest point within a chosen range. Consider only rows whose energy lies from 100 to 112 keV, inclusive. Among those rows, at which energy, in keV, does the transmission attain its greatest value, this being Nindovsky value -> 108.5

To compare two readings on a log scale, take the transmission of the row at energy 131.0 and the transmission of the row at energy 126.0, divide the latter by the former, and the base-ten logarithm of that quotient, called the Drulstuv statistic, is -0.05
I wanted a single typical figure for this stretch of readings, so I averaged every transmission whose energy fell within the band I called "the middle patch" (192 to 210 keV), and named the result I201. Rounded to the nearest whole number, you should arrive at 97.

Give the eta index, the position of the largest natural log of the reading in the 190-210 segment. 193.5 keV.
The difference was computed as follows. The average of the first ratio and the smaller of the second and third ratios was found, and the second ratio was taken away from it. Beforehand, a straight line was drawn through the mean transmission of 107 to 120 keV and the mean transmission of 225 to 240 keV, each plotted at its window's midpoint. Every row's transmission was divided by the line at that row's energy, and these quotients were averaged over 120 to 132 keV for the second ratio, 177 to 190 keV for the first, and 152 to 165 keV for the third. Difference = 0.03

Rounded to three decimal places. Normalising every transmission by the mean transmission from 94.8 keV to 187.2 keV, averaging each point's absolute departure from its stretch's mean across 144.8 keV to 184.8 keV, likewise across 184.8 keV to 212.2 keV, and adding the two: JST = 0.096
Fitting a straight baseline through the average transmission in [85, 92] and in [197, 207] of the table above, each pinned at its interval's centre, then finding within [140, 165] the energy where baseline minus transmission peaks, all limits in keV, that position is 163.5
